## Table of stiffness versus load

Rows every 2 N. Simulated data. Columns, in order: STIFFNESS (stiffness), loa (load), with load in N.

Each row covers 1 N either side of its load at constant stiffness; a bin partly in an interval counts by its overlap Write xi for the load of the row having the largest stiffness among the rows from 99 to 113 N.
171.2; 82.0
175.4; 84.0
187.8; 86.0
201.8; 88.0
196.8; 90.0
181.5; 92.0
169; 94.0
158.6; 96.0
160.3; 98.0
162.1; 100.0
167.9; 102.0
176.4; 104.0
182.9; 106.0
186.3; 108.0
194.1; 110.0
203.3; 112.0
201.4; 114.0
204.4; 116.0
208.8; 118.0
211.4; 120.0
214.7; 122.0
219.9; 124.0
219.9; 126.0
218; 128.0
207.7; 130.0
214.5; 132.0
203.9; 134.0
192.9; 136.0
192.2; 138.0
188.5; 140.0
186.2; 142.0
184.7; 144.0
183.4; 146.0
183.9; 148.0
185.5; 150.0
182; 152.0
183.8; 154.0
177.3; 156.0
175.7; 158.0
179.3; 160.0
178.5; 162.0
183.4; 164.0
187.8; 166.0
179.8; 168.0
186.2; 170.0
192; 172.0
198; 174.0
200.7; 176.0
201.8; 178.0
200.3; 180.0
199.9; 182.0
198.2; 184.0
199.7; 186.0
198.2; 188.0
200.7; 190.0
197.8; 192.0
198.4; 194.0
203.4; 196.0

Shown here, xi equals 112.0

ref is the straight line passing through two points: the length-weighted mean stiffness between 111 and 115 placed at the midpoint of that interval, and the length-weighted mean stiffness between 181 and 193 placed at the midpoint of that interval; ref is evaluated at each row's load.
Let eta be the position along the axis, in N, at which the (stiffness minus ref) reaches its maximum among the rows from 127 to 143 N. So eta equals 128.0 N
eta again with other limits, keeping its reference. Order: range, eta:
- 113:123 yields 122.0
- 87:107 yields 88.0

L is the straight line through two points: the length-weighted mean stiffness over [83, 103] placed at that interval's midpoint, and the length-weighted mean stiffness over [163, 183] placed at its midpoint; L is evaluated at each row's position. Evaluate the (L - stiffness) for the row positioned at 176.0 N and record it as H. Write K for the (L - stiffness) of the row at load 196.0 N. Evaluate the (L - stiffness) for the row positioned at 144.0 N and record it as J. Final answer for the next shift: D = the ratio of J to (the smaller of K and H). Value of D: -0.3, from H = -7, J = 2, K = -6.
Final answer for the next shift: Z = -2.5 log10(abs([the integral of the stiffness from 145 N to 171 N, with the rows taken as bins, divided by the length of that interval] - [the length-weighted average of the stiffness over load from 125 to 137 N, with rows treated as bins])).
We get -3.6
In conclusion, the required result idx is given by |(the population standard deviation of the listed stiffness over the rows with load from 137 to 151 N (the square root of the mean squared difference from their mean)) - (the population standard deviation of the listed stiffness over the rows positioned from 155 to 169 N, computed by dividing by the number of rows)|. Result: 0.9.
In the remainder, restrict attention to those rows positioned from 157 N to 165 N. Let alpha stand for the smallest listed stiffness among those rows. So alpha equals 175.7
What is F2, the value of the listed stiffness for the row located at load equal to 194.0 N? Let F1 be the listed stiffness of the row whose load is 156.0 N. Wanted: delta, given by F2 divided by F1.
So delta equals 1.12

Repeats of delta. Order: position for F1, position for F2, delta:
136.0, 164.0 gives 0.95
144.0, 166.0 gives 1.02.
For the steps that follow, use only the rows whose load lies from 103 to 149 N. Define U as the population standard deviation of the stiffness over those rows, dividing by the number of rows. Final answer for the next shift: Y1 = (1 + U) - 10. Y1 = 4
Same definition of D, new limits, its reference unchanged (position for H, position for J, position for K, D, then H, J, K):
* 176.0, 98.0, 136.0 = -2.2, -7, 17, -8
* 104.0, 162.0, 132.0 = -0.4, 2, 12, -30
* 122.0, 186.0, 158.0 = 0.1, -32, -4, 14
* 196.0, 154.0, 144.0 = -0.9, -6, 5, 2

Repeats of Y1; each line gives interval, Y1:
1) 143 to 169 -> -6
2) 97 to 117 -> 7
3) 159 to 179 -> -1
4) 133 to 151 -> -3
